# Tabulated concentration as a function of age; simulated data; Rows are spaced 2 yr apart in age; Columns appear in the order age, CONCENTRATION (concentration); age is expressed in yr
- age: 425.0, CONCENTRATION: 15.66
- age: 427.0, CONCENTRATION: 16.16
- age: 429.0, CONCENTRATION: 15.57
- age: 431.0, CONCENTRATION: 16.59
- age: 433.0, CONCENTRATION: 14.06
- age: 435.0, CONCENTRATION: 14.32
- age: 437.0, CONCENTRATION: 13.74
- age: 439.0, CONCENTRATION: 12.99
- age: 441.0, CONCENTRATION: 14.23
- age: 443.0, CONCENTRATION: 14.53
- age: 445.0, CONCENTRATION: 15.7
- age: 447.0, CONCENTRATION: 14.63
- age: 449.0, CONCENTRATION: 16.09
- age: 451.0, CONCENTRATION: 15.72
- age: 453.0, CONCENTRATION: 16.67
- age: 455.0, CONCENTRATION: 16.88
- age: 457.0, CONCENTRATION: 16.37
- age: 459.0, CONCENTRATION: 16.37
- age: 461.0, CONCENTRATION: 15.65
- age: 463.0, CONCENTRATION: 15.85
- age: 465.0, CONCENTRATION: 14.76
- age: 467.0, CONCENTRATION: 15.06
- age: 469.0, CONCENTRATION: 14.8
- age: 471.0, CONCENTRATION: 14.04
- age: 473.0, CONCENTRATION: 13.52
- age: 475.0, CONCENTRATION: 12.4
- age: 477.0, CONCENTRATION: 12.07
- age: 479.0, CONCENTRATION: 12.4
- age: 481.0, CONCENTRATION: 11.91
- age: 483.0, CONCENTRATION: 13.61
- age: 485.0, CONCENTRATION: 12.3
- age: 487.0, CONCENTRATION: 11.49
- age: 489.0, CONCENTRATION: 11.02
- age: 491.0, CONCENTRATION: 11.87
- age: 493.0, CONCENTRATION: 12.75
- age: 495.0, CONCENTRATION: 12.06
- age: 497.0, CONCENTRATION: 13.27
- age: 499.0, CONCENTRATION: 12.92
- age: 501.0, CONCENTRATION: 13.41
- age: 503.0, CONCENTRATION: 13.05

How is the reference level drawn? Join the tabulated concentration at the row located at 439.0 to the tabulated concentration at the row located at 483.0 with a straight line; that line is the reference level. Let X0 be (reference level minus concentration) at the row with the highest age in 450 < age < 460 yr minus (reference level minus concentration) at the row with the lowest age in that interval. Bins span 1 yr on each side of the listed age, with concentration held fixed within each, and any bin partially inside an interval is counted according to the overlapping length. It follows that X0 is -0.5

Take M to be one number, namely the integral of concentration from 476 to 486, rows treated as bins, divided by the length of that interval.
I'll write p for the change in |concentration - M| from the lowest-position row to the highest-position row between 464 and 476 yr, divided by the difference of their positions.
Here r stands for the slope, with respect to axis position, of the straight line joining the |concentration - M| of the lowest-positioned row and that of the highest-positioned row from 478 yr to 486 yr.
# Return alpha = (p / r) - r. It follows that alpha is -13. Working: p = -0.22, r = 0.02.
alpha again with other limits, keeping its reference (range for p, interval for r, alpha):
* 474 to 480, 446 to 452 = 0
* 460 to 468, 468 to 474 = 1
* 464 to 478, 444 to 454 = -1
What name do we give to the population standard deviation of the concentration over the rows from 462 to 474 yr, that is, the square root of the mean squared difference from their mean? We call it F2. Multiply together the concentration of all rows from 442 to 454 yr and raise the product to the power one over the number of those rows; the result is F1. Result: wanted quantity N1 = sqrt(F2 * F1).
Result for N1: 3.4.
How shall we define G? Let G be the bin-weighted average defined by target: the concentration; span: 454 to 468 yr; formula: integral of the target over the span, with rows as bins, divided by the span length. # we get 15.8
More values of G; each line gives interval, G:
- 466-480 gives 13.5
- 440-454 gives 15.4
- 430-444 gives 14.4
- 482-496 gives 12.2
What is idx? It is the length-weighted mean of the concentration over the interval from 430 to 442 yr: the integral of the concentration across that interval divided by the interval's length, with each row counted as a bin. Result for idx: 14.3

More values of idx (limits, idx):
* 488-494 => 11.9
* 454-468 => 15.8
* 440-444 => 14.4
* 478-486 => 12.6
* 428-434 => 15.4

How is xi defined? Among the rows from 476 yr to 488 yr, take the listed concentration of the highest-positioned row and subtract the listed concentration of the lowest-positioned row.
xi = -0.6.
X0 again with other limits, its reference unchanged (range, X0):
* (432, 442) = -0.1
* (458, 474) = 3.0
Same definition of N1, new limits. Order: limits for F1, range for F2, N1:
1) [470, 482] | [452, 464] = 2.3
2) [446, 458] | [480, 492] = 3.6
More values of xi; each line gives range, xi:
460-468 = -0.6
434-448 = 0.3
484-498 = 1.0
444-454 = 1.0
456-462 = -0.7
